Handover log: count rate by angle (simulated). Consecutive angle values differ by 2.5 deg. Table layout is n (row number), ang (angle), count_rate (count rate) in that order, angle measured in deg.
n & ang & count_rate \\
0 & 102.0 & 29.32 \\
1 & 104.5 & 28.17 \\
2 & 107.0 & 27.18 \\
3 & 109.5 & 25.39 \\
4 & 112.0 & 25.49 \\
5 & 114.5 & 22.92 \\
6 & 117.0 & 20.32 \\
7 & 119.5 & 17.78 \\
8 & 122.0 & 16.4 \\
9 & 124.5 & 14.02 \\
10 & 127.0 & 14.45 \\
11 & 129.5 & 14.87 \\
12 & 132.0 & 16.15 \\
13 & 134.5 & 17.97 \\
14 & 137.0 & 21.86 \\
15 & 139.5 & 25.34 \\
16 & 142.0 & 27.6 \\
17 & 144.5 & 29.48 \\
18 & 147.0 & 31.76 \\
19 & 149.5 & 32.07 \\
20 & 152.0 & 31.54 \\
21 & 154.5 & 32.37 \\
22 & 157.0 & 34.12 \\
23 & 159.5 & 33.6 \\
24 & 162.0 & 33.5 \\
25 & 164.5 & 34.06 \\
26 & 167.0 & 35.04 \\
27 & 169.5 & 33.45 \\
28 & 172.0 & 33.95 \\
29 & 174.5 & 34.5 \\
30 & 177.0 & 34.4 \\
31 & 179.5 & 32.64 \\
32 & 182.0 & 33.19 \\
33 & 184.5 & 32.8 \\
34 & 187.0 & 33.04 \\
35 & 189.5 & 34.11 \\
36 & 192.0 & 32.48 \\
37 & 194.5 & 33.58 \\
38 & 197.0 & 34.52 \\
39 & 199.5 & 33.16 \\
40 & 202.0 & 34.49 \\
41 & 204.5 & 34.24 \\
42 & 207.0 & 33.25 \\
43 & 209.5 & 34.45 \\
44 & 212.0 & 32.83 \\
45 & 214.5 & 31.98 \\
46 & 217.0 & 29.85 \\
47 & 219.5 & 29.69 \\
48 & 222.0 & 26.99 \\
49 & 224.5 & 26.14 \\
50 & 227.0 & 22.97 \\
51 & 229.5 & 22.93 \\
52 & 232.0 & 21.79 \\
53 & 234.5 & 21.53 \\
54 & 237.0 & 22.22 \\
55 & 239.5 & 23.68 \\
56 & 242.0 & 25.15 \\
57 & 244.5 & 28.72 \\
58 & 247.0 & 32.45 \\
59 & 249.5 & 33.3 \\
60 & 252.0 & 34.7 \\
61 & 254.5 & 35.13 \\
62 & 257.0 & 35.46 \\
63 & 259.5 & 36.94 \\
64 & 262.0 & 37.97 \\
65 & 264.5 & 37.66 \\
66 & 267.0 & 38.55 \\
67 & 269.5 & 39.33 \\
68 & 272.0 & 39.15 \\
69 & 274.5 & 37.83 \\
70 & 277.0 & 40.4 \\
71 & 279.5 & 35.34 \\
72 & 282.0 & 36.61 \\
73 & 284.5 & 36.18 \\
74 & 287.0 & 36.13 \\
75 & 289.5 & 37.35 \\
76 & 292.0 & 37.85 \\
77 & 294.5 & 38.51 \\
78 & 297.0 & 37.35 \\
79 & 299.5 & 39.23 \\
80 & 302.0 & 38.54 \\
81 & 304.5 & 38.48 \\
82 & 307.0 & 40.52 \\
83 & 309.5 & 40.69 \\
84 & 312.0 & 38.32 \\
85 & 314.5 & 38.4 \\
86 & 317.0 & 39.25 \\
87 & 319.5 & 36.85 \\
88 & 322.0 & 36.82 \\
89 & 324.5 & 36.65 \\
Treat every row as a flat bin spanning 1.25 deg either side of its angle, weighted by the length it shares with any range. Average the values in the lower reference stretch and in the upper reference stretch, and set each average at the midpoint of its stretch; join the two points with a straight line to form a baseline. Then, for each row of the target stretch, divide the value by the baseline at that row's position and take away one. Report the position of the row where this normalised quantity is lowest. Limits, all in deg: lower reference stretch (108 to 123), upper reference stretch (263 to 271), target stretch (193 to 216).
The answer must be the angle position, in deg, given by 214.5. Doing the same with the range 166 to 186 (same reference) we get 184.5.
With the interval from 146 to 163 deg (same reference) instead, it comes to 152.0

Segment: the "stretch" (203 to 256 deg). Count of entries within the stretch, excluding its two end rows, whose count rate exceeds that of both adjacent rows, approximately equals 1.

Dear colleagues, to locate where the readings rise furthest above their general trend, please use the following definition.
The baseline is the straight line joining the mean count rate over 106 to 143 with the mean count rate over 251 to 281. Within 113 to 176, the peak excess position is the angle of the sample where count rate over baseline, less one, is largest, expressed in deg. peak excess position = 157.0 deg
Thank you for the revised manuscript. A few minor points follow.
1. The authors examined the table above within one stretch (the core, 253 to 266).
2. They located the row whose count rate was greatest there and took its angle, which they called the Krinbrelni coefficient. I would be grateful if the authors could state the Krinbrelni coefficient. 262.0 deg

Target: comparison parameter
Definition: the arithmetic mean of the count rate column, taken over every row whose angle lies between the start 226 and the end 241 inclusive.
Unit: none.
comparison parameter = 23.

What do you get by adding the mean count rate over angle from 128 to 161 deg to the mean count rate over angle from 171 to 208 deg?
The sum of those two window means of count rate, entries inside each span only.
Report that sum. 60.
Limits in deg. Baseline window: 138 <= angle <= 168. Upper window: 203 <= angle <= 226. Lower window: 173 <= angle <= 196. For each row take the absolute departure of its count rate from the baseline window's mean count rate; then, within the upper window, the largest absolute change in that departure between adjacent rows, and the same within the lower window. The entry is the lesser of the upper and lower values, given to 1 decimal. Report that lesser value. 1.8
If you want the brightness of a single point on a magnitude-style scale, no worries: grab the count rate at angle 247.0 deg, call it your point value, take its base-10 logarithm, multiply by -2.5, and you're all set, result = -3.78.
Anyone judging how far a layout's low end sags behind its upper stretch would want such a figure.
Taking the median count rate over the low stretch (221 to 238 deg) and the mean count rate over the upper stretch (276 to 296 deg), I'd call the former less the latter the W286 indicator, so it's -14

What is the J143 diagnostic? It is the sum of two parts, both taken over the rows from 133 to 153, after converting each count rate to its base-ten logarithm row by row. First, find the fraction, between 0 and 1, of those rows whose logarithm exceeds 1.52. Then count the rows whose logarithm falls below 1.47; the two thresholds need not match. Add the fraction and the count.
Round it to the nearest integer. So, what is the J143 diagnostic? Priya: 5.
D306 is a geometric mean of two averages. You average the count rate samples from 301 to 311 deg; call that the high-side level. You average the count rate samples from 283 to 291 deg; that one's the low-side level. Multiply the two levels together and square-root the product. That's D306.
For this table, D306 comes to 38.0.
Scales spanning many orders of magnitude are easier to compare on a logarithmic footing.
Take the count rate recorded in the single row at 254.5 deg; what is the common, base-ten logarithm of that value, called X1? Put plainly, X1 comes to 1.55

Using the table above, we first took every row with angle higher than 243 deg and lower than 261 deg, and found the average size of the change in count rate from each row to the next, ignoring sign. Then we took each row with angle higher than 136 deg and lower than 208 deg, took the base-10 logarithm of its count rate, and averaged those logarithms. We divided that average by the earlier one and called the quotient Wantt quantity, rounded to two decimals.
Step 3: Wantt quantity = 1.10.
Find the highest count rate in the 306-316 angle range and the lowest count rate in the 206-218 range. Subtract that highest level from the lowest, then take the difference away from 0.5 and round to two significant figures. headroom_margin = 11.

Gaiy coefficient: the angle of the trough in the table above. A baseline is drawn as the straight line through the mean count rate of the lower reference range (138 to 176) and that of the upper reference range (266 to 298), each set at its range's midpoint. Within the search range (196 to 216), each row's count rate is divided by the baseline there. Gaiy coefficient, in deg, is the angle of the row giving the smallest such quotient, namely 214.5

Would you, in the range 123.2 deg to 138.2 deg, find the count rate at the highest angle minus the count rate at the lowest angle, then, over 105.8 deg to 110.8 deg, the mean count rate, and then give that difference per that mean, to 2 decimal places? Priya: 0.30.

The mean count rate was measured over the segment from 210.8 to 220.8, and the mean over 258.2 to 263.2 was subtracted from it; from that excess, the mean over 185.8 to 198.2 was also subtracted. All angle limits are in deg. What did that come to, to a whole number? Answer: -40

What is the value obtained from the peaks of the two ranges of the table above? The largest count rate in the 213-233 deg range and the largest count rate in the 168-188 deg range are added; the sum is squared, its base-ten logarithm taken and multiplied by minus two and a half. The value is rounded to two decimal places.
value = -9.11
